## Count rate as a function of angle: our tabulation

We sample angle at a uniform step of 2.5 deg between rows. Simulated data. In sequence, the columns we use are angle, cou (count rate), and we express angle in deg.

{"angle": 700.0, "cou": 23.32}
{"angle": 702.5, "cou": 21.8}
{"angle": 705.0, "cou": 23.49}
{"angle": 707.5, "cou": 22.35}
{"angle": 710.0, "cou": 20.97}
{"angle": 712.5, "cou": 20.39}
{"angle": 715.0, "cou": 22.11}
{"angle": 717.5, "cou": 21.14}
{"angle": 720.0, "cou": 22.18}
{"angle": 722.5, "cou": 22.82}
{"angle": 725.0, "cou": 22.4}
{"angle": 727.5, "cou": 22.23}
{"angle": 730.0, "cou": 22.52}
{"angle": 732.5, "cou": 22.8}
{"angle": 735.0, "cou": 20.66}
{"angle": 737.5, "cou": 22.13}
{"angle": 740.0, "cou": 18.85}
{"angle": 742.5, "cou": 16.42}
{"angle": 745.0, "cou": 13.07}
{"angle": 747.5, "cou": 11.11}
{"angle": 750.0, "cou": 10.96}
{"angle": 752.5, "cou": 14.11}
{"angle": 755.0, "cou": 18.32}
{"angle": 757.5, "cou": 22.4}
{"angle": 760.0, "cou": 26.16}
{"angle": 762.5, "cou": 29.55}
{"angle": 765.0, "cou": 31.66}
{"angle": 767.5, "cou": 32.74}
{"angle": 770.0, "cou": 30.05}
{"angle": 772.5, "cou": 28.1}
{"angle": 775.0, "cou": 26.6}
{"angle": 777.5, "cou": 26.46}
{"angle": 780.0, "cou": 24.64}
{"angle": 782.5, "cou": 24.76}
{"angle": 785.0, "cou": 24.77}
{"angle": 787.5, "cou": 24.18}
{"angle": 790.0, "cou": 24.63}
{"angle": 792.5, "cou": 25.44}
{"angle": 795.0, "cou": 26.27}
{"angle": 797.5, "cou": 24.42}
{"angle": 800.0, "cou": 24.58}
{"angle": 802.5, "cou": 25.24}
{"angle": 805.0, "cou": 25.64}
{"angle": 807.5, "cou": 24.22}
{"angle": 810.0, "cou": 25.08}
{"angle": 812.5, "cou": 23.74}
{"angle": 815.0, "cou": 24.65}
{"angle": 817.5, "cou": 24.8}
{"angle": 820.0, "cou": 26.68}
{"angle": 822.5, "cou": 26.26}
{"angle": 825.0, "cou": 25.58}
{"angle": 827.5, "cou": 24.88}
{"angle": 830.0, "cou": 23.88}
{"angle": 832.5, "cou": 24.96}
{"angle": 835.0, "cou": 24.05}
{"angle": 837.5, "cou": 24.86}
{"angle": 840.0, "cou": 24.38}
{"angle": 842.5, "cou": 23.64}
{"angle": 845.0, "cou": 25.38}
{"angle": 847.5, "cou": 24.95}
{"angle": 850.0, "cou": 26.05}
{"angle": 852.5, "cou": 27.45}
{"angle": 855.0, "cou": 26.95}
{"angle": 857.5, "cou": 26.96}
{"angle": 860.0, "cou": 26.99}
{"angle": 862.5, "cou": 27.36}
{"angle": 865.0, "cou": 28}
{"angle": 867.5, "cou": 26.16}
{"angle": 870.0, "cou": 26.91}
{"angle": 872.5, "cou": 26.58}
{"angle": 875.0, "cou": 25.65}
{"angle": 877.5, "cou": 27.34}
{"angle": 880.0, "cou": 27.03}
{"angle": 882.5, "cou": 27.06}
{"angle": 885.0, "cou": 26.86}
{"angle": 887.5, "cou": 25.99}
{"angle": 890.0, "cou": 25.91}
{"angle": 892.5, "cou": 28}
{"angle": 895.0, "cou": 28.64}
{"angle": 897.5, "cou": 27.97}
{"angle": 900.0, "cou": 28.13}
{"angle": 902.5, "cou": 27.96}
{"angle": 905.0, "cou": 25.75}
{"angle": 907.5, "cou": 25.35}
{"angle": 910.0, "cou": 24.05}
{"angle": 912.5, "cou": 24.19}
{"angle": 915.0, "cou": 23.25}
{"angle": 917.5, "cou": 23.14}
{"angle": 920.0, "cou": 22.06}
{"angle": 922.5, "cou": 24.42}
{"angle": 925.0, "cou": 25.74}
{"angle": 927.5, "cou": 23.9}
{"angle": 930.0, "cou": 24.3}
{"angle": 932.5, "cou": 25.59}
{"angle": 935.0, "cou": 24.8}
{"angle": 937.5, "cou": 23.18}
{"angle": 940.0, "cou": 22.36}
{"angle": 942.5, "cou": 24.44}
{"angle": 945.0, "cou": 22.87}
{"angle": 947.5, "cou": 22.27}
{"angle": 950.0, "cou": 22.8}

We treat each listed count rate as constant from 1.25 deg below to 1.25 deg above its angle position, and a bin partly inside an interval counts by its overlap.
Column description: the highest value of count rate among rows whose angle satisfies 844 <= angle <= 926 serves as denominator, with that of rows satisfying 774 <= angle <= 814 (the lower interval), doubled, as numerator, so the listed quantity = 1.86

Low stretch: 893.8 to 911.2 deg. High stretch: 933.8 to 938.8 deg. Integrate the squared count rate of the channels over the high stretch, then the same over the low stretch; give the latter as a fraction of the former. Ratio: 4.4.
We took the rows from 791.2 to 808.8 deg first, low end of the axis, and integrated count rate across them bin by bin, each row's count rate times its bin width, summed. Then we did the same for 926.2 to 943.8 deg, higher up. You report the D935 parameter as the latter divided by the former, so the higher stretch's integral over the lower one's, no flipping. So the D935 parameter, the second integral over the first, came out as 0.96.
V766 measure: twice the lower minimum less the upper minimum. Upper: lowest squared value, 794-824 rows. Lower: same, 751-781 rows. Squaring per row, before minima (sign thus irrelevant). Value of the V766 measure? -165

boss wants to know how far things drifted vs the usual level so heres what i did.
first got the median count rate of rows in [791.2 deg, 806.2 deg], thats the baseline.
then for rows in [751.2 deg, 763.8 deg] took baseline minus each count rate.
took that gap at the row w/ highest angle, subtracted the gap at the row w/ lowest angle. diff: -15.4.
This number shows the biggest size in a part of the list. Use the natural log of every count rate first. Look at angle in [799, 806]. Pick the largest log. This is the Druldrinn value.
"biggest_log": 3.24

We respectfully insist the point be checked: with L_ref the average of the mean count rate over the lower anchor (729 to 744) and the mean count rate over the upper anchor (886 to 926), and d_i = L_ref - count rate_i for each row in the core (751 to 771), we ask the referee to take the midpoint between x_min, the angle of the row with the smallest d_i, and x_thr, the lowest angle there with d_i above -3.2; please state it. 760.0 deg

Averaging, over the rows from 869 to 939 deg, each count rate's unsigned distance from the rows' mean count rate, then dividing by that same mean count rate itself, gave 0.056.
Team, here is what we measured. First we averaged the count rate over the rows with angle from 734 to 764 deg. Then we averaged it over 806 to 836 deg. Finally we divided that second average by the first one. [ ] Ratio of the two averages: 1.3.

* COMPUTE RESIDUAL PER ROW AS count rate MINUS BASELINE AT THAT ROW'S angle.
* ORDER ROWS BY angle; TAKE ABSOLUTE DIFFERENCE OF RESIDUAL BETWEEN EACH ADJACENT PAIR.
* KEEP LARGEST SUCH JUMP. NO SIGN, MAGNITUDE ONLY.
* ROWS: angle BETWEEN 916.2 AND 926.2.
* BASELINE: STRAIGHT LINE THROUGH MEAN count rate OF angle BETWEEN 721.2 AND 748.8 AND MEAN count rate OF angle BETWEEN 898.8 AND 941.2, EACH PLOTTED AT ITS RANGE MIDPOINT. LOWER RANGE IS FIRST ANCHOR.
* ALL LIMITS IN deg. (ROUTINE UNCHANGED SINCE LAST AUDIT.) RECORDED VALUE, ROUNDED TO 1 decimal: 2.3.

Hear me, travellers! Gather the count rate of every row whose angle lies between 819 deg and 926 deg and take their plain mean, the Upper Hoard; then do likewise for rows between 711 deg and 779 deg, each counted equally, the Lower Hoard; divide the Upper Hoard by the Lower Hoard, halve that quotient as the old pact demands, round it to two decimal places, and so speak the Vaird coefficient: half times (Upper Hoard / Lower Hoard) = 0.58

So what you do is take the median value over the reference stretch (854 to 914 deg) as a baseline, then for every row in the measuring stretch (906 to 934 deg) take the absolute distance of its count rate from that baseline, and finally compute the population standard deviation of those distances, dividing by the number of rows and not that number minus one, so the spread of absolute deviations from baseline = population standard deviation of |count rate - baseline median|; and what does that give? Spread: 1.1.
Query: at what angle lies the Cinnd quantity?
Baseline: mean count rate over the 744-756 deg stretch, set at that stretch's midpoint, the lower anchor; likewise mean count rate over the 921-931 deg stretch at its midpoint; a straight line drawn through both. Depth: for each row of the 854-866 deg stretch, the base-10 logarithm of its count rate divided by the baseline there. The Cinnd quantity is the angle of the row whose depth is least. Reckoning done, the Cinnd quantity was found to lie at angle 860.0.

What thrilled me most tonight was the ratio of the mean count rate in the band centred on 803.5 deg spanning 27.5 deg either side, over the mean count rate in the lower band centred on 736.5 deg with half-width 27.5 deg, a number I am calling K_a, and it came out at 1.24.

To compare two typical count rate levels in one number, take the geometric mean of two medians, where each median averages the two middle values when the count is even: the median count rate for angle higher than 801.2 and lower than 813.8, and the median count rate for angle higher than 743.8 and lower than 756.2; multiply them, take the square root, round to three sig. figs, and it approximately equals 18.1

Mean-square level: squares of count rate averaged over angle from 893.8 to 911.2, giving 723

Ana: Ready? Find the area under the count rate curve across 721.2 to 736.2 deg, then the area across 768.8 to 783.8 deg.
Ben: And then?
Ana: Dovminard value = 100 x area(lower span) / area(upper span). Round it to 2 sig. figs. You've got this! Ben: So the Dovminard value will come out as 83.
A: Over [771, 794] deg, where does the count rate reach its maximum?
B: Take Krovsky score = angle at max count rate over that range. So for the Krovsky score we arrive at 772.5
